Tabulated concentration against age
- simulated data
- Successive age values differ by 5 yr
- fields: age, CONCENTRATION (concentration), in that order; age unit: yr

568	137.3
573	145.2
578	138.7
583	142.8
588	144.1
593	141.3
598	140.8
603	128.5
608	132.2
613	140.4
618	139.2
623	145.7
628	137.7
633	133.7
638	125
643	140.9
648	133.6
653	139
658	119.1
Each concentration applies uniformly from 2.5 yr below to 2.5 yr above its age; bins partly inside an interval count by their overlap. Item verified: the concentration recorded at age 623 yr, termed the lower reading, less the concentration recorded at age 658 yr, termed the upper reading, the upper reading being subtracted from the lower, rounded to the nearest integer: 27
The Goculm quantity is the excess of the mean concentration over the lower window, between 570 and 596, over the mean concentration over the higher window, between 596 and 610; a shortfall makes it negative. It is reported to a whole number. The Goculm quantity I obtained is 9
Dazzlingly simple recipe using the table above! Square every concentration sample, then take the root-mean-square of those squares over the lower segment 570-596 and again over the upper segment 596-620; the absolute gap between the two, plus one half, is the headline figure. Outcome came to 1671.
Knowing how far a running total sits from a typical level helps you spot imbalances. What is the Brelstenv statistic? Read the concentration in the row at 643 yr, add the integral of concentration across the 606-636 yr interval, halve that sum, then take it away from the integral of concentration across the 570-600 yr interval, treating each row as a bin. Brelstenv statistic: 2122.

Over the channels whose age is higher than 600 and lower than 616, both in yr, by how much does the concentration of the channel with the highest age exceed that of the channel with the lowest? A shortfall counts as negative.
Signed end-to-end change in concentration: 12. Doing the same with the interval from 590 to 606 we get -13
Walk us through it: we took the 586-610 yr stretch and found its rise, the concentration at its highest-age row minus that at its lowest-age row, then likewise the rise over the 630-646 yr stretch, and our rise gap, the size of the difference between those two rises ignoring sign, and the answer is 19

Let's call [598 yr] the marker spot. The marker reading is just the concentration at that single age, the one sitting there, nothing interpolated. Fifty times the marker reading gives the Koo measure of 7040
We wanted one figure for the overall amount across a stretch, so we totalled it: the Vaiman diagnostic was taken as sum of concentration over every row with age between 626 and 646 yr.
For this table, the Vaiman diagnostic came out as 537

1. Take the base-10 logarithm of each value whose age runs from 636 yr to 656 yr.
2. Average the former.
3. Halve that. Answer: 1.064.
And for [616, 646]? 1.068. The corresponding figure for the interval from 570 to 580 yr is 1.076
